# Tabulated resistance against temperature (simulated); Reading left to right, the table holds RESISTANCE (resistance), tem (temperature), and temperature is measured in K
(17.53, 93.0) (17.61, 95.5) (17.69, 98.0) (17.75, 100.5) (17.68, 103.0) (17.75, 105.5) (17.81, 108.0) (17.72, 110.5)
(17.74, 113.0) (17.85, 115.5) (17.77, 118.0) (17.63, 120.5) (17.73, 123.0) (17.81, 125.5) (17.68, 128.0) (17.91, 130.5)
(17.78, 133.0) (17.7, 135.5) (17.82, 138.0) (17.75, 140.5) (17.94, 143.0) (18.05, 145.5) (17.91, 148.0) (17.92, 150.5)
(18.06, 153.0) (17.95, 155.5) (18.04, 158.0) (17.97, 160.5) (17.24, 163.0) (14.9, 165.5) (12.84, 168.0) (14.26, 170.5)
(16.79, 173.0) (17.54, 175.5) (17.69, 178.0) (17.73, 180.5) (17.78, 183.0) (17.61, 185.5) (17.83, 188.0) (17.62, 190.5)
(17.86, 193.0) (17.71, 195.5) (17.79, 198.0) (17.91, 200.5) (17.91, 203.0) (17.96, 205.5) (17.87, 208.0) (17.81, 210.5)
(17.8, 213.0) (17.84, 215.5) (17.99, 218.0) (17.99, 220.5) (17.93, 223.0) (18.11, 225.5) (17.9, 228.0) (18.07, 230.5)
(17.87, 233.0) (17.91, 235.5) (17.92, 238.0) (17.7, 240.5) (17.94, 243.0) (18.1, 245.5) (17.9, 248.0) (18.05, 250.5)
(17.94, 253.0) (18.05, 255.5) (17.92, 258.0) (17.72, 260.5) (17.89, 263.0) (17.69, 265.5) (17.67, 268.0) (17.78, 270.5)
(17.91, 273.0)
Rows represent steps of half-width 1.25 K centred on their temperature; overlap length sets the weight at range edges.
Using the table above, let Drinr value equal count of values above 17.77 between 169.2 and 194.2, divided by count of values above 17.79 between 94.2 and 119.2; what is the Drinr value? 1.5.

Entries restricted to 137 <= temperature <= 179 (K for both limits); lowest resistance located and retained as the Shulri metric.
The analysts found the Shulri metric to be 12.84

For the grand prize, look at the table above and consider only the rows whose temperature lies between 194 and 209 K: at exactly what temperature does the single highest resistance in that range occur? 205.5 K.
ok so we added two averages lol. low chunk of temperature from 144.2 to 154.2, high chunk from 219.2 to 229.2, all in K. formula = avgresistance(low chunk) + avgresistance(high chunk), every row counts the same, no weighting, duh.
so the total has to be 36.0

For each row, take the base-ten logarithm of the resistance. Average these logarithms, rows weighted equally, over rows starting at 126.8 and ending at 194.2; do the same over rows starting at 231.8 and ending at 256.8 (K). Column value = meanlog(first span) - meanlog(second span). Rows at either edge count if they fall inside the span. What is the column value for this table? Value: -0.016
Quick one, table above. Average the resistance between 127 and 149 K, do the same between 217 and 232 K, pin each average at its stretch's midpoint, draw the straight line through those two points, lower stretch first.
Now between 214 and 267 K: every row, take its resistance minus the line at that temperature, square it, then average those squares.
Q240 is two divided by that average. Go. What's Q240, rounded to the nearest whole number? 74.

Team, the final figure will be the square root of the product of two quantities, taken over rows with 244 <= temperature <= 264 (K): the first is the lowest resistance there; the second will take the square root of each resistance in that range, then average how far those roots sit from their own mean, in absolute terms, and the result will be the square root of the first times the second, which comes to 0.43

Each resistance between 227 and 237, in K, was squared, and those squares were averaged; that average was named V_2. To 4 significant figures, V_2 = 321.8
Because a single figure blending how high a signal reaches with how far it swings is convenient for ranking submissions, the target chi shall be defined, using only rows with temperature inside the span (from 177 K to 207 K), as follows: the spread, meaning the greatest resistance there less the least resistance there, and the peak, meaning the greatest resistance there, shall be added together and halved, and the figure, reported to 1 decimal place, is 9.2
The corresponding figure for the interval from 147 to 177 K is 11.6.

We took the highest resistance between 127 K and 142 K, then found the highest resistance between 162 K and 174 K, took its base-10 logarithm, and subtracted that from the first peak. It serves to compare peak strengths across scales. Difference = 16.7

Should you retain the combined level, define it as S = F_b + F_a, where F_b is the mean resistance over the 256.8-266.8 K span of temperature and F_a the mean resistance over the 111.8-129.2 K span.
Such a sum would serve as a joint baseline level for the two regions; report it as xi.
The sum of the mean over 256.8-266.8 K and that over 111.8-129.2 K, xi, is 35.55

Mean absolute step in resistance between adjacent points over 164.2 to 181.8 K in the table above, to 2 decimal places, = 1.16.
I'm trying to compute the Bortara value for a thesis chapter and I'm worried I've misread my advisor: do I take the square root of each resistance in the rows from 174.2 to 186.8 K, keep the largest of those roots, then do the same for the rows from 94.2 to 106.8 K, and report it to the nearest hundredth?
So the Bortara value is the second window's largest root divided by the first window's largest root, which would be 1.00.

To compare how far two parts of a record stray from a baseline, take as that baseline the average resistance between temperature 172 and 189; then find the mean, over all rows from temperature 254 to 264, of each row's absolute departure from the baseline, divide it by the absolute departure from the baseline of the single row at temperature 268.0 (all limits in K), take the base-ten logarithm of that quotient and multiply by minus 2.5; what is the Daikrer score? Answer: -1.3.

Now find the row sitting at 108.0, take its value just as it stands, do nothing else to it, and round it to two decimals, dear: 17.81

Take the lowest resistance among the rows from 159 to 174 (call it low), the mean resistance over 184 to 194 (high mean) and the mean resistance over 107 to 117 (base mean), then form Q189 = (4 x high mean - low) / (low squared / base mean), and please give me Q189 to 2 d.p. 6.26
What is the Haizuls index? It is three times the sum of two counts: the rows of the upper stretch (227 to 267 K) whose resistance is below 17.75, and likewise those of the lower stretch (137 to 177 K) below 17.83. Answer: 33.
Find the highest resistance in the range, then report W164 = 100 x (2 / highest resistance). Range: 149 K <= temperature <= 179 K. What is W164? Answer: 11.1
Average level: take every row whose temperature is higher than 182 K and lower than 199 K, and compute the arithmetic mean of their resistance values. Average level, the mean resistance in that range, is 17.7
